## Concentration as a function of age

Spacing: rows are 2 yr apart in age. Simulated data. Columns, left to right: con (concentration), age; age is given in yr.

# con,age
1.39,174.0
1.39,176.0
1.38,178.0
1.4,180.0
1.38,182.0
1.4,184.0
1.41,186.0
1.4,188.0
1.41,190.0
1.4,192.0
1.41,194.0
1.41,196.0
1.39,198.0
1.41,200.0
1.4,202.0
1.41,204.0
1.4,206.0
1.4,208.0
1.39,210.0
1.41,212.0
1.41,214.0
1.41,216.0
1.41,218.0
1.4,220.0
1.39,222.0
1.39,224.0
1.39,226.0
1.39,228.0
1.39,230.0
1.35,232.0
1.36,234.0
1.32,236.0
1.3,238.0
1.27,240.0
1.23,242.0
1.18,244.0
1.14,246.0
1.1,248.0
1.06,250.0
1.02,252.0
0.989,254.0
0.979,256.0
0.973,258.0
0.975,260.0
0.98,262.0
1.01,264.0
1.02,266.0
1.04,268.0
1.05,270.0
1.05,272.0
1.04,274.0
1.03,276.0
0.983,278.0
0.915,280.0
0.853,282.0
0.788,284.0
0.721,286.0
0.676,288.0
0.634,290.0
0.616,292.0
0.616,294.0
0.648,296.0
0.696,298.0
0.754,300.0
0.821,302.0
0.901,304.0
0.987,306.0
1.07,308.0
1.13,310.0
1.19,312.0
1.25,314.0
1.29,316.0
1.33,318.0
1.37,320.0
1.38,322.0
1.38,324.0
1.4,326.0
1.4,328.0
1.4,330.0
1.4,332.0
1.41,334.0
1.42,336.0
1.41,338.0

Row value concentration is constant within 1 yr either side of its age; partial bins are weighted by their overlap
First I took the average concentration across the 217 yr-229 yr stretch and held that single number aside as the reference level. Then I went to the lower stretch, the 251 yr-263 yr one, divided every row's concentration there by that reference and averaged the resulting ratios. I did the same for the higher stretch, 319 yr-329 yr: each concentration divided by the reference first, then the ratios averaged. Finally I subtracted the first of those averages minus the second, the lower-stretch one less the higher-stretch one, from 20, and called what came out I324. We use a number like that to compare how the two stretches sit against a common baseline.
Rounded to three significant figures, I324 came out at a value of 20.3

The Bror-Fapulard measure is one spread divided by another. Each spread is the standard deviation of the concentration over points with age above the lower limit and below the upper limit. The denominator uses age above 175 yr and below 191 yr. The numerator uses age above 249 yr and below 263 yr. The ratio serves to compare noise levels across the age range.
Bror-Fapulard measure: 2.7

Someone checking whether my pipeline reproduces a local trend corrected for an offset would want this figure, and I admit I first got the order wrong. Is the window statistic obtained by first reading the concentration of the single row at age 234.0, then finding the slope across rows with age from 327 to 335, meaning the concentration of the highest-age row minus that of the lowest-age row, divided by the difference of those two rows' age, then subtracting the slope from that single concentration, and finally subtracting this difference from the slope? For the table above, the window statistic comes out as -1.36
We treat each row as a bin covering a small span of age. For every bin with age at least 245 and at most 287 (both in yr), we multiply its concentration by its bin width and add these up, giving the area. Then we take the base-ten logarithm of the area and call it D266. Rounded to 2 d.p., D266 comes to 1.62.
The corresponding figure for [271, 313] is 1.56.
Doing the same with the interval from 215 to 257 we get 1.72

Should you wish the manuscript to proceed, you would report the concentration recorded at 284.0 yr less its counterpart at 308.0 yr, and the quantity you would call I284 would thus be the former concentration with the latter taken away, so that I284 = -0.3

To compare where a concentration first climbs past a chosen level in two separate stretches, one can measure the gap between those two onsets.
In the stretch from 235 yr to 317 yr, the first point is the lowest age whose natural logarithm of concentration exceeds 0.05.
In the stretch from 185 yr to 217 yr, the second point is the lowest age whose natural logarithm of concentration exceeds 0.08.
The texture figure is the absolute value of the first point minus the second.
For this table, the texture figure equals 50 yr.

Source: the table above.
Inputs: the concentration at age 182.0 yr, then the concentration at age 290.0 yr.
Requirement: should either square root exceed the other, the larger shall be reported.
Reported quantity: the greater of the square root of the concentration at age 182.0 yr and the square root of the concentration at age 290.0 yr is 1.175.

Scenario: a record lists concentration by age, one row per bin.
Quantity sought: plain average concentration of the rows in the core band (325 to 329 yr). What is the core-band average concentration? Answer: 1.4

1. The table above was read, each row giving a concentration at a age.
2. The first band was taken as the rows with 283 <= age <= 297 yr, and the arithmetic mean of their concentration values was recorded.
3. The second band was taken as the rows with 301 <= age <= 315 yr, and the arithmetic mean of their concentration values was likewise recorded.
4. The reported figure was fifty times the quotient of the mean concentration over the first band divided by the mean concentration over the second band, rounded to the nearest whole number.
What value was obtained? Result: 32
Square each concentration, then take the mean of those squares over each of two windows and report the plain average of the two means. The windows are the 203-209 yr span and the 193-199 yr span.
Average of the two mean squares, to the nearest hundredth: 1.97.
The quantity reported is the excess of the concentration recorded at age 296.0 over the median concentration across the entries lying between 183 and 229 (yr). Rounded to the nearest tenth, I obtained -0.8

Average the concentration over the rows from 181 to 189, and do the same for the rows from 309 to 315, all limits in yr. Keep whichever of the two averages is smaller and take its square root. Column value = 1.09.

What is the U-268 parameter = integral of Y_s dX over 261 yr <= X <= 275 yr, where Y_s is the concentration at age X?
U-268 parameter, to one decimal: 14.4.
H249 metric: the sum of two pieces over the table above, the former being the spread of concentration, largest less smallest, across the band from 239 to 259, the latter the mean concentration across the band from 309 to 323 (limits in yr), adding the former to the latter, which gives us 1.57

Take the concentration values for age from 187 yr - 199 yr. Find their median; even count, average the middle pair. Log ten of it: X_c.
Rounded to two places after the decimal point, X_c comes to 0.15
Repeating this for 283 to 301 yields -0.17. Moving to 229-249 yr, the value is 0.11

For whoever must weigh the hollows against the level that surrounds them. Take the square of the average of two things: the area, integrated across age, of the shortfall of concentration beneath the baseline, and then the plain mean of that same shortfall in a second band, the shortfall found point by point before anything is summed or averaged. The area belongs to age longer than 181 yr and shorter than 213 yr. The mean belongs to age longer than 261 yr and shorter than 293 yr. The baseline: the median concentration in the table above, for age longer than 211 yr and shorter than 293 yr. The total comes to 31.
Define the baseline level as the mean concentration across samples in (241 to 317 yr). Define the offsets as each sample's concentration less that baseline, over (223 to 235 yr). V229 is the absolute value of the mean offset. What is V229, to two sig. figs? 0.42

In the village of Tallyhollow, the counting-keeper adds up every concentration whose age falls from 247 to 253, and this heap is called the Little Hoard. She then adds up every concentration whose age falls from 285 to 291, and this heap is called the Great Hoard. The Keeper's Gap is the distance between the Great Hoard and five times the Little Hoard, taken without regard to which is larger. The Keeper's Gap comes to 13.9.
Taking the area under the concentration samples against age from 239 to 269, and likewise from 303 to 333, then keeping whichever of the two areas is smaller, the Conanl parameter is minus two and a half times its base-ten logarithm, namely -3.76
